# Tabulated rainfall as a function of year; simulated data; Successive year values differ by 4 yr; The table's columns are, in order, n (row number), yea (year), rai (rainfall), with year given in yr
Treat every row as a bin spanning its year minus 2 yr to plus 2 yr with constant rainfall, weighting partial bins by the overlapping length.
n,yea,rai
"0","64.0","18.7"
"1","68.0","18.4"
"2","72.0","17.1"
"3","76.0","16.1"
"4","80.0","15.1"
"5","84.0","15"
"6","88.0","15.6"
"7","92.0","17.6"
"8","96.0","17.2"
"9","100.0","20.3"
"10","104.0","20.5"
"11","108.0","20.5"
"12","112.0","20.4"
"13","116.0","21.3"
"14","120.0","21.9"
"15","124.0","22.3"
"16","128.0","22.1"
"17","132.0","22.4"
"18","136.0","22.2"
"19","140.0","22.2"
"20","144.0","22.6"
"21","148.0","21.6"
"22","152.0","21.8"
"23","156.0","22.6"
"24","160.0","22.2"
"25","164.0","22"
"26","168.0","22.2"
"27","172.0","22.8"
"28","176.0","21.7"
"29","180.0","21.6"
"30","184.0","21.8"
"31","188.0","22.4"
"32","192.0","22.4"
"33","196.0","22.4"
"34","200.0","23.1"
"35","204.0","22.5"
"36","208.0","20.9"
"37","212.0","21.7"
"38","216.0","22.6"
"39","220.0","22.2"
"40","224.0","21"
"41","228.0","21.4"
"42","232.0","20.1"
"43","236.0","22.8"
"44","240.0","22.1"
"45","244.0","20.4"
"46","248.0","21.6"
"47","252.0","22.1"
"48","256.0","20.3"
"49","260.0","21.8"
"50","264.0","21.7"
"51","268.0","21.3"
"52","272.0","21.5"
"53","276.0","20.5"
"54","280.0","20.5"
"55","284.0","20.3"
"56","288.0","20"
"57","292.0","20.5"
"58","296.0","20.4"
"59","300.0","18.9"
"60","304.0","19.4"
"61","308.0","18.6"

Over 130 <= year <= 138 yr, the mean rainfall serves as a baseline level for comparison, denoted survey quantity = 22.3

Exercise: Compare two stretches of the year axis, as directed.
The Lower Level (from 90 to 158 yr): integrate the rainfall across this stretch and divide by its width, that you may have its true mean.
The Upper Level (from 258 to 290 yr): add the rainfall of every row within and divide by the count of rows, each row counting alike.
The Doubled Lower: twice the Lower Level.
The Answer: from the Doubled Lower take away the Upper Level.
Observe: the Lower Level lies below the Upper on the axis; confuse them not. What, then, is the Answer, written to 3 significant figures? 21.3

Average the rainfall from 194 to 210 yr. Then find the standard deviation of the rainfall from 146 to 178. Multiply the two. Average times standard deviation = 9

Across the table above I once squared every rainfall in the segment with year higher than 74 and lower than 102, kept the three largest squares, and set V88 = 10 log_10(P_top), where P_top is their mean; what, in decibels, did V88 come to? 25.3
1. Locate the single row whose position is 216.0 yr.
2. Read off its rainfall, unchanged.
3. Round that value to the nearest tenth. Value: 22.6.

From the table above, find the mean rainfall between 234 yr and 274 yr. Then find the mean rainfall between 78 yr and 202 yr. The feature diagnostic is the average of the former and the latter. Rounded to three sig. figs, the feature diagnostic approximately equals 21.3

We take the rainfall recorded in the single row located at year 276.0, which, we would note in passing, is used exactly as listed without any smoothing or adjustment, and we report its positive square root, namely 4.53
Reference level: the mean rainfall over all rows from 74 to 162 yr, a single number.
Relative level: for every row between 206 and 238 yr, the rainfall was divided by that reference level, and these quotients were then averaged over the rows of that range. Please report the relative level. 1.07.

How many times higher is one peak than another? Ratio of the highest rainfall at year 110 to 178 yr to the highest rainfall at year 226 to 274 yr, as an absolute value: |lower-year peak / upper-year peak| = 1.00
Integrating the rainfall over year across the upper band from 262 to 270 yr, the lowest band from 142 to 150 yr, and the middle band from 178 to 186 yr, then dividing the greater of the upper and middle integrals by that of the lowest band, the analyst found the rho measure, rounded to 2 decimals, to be 0.98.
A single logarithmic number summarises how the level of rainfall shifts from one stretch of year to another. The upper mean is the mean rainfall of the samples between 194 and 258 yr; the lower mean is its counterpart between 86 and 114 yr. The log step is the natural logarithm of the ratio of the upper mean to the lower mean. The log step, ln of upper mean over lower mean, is 0.14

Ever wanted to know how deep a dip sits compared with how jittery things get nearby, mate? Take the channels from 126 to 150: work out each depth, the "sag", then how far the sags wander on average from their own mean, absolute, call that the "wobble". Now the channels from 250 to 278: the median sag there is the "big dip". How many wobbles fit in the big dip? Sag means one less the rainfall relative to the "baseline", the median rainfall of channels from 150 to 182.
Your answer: 2.7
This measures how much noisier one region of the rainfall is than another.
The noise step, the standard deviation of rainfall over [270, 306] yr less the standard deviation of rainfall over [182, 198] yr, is 0.44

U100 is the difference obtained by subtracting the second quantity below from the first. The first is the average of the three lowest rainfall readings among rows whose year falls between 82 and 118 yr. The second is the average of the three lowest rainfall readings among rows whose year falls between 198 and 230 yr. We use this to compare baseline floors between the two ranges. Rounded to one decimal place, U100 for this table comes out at -5.2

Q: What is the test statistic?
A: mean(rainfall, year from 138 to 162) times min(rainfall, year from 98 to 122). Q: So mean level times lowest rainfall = 450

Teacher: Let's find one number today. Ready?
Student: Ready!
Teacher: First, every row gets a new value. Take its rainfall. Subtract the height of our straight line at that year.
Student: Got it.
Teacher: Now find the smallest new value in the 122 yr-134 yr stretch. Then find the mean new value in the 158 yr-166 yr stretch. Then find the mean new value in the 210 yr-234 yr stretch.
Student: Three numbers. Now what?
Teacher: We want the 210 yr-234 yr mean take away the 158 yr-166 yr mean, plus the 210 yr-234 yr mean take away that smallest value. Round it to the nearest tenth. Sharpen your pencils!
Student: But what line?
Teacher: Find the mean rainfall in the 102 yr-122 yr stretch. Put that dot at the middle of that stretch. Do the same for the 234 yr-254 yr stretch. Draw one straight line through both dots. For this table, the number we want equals -2.2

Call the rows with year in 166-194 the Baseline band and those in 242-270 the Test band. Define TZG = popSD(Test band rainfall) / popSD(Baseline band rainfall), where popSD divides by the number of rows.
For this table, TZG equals 1.6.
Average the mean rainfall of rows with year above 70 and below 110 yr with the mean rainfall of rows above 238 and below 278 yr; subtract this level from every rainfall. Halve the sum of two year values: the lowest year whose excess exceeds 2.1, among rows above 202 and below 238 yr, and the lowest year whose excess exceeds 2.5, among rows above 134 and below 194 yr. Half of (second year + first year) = 170 yr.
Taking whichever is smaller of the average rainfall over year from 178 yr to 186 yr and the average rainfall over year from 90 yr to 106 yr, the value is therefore 19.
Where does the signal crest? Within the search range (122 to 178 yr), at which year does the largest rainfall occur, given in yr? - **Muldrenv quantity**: 172.0 yr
